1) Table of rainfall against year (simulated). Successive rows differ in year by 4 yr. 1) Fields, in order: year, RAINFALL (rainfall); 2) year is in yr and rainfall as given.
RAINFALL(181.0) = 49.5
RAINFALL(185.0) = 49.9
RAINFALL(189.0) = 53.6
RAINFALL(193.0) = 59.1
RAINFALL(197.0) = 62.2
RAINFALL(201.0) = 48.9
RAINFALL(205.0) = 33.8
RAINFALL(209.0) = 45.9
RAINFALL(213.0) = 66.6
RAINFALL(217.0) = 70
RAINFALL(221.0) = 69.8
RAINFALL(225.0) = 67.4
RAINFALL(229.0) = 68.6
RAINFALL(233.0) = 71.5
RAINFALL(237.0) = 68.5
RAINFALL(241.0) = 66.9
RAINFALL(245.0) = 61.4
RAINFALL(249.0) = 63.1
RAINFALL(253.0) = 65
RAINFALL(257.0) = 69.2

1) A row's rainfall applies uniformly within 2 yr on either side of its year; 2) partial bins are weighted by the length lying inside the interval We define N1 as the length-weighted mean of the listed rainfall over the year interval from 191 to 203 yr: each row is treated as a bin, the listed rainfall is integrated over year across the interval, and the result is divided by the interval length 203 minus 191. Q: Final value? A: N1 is 57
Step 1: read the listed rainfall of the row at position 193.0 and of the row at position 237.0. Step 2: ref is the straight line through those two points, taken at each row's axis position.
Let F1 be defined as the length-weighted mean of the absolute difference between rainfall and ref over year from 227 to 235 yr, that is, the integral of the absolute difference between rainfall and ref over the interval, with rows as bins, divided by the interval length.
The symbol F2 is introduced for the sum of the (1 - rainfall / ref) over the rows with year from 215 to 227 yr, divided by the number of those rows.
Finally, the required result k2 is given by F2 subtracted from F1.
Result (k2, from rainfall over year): 2.9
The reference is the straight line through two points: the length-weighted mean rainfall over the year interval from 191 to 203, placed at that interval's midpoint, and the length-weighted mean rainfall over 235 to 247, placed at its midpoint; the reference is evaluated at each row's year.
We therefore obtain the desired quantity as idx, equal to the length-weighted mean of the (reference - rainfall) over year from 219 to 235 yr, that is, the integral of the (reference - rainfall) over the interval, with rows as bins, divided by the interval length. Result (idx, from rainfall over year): -7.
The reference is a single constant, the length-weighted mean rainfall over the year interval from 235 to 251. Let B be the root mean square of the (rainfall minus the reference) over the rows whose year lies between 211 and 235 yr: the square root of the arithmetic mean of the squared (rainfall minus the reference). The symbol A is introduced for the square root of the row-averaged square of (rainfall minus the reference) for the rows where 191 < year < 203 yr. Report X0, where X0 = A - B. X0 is 6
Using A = 10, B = 4.3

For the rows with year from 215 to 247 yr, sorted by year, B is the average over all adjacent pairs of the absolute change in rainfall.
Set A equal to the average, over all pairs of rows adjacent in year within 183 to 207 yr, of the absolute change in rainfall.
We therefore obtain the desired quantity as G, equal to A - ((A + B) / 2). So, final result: 2.9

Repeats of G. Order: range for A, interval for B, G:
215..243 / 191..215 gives -5.5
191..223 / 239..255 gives 3.3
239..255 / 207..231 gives -1.3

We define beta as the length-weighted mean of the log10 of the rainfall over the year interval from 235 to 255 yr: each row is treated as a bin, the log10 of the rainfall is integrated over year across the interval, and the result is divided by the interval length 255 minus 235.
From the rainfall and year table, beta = 1.81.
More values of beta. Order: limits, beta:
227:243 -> 1.84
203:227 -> 1.76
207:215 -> 1.74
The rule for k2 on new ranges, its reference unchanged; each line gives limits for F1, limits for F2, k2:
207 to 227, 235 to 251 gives 6.3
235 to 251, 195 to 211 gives 4.6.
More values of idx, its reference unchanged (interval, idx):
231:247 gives -2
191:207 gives 6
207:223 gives -3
